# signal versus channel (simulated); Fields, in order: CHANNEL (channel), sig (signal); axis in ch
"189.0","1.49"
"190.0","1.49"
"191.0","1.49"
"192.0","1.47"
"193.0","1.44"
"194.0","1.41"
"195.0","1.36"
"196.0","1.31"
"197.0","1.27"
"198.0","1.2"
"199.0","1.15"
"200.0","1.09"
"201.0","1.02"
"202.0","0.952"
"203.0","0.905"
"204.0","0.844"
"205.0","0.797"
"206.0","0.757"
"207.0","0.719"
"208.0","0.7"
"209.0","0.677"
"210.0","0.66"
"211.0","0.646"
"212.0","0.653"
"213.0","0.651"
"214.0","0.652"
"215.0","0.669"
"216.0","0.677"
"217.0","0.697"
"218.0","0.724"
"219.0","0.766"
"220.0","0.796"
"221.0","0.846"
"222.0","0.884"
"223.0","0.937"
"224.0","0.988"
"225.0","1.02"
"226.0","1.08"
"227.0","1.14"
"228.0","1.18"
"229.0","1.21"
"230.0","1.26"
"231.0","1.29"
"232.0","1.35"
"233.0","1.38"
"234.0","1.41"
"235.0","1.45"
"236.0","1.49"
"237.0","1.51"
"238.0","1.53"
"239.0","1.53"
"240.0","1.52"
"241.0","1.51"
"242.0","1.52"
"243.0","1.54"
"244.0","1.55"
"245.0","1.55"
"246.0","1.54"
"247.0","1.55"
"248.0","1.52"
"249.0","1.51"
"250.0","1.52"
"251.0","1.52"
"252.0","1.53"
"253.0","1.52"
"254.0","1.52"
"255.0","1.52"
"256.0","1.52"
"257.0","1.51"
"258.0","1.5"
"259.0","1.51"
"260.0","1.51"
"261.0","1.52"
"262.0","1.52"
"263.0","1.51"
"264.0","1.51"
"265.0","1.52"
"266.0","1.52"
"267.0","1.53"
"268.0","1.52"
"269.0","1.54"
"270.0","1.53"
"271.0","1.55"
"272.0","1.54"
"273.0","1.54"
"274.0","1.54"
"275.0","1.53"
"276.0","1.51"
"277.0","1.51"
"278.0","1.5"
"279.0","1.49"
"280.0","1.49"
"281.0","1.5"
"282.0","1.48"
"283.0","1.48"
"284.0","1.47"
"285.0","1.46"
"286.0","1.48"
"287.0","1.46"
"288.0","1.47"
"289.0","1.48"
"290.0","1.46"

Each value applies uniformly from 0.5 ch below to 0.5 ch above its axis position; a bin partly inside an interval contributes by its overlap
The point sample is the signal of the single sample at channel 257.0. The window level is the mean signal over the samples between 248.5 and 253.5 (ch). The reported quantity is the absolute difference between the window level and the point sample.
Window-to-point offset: 0.0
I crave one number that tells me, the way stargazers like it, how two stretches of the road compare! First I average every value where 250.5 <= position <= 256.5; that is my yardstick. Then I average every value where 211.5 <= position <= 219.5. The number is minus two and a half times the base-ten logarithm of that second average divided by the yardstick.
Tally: 0.86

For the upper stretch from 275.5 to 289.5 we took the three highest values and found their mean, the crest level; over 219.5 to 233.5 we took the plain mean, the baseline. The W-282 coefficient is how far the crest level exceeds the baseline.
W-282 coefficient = 0.4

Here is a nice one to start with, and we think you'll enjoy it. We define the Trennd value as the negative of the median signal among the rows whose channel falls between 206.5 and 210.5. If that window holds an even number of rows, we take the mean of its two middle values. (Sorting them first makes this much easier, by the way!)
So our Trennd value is -0.69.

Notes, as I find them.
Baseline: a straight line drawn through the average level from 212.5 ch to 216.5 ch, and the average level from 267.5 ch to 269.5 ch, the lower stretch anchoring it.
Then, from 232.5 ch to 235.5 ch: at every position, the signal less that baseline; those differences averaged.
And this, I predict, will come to 0.44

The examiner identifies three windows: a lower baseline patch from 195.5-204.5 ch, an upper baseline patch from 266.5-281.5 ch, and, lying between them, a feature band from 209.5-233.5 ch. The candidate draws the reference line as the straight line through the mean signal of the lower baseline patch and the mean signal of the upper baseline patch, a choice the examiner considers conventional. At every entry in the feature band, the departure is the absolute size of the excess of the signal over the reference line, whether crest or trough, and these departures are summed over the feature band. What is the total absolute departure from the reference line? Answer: 7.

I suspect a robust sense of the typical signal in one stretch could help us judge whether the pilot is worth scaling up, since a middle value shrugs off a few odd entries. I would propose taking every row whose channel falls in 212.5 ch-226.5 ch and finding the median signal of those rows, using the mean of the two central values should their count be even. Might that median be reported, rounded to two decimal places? 0.78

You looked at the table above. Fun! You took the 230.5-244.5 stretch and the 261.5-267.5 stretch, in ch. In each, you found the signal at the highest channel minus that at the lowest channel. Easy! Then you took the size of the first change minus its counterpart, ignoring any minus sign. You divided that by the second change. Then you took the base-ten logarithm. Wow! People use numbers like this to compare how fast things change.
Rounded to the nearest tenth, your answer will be 1.4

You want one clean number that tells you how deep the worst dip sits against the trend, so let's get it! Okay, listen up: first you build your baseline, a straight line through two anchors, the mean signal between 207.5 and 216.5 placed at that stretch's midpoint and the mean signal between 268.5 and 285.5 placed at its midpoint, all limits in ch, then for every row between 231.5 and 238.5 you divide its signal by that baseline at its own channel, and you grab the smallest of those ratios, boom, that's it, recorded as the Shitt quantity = 1.46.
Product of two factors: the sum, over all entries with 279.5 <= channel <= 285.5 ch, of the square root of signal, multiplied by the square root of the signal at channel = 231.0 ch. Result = 8.3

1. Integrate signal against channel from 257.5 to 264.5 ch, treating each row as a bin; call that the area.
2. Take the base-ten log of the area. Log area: 1.0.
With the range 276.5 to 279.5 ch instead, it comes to 0.7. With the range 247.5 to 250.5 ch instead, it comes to 0.7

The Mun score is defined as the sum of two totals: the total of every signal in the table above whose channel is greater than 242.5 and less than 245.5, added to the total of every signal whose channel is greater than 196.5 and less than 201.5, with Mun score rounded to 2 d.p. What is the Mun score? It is 10.37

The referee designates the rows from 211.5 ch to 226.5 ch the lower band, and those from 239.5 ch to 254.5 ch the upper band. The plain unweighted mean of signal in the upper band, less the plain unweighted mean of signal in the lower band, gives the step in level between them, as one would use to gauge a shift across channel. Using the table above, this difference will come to 0.73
